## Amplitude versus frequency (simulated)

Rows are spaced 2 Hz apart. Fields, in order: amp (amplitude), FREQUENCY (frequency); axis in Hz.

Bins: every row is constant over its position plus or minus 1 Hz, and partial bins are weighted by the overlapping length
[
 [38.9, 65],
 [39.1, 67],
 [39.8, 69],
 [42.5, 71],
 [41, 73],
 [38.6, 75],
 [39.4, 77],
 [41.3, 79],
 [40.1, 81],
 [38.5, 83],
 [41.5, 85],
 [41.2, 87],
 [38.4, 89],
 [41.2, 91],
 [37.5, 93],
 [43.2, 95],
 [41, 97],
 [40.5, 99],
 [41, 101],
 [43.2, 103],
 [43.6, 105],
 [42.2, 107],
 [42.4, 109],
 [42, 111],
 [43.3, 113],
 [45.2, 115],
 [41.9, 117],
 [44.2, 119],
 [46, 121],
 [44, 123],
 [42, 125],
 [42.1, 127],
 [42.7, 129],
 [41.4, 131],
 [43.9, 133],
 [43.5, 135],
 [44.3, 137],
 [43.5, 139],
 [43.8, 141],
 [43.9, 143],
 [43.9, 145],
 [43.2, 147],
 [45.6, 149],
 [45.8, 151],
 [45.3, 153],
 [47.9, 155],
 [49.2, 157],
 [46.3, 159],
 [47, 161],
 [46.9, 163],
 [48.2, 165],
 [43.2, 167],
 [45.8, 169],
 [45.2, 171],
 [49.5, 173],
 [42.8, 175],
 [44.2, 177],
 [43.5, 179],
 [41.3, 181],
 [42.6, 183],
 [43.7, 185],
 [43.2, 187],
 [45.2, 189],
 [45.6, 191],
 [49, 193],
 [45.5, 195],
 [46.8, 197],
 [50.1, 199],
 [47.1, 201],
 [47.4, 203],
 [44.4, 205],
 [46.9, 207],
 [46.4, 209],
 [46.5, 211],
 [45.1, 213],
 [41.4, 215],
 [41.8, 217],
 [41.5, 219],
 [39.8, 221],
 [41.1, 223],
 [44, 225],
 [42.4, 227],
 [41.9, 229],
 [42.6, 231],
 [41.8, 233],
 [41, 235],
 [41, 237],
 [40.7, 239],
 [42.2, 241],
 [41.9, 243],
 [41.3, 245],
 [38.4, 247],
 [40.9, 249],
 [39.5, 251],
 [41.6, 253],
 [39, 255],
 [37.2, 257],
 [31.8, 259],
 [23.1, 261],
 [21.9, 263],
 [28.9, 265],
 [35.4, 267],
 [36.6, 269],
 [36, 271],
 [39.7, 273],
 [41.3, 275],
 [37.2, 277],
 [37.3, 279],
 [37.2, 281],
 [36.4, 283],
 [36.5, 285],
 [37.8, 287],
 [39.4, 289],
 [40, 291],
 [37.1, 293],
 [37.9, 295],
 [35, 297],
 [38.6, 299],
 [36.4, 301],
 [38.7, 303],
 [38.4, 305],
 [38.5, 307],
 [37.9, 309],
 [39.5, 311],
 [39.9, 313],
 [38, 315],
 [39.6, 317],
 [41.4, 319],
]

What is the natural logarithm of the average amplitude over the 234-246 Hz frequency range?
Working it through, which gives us 3.72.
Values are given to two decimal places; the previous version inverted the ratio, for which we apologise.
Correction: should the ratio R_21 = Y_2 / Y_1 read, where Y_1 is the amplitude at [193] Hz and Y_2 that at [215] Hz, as 0.84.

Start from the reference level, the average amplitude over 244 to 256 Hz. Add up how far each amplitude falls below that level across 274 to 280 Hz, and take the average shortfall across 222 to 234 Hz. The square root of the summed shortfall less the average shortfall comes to 2.6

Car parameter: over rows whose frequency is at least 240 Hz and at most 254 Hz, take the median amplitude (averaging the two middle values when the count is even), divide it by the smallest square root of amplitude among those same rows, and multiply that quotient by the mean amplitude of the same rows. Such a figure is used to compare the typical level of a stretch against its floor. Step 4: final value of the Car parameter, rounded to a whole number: 272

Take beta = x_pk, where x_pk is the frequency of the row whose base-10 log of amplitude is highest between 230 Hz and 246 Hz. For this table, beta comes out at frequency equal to 231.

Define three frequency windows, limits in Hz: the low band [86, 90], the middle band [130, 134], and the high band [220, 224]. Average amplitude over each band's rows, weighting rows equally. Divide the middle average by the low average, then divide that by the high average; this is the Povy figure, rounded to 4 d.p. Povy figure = 0.0265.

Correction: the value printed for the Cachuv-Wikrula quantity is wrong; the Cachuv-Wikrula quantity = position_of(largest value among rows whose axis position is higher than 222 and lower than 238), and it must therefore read 225 Hz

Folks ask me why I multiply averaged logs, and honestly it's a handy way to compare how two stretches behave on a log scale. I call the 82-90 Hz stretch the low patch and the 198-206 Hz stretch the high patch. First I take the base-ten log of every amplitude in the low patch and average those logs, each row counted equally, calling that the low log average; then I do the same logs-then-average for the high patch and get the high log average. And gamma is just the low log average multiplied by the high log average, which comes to 2.68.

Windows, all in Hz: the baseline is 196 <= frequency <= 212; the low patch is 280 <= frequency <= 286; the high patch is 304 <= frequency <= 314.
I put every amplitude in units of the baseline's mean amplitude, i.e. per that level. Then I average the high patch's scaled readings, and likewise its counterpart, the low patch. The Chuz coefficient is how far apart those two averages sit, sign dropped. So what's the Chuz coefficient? 0.046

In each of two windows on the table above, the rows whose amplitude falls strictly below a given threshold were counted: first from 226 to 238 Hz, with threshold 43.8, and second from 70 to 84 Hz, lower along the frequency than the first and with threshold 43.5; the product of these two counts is 42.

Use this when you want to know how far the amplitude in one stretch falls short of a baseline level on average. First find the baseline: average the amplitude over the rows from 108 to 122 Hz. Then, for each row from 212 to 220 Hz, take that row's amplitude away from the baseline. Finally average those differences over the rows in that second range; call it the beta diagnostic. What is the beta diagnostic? 1.1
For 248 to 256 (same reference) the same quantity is 3.3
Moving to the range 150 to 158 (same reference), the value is -3.5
